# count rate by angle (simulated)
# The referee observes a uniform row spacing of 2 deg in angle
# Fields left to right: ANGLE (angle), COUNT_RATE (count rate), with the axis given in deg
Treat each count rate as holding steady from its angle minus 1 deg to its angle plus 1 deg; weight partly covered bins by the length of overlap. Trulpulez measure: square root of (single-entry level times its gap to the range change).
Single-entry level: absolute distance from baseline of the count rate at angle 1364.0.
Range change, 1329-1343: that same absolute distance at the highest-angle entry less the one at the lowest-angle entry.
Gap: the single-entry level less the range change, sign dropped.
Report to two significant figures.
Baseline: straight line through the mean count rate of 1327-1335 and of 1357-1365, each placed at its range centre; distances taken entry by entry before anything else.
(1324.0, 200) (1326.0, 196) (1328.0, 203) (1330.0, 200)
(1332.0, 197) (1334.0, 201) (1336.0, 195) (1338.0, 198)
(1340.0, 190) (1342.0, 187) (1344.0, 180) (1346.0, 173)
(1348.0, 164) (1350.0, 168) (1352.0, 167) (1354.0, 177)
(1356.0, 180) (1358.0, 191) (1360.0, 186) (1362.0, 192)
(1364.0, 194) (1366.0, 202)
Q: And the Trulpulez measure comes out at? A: 4.6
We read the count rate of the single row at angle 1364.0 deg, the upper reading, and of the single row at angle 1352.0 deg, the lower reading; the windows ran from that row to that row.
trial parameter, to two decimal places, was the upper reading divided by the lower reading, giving 1.16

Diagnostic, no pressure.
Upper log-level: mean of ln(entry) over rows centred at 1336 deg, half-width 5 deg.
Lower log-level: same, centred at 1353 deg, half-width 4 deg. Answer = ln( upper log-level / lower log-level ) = 0.024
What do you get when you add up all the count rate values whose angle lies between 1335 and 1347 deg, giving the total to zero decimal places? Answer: 1123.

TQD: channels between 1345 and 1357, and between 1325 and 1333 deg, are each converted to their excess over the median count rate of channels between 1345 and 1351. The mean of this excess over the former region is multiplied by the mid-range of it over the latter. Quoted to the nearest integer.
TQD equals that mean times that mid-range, 110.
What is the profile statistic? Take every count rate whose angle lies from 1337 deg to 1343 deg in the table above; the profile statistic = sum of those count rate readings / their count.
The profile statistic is 192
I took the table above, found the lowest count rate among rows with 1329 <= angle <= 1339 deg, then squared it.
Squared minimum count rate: 38025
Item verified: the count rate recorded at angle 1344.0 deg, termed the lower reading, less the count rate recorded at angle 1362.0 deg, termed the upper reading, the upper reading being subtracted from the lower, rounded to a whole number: -12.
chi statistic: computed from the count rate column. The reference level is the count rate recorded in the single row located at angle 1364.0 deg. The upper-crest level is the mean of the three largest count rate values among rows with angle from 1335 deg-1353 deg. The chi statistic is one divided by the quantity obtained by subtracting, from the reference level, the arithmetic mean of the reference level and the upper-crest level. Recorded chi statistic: -6.0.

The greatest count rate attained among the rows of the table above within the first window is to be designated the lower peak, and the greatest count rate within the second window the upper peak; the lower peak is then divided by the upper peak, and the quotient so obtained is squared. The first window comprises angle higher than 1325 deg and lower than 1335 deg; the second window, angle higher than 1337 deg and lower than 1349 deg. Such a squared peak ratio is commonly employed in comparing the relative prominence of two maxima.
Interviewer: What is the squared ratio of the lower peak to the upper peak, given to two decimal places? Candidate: 1.05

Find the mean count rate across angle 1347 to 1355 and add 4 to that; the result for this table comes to 173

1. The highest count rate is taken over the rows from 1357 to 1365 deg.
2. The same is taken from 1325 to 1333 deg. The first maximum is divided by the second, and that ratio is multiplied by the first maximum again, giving 185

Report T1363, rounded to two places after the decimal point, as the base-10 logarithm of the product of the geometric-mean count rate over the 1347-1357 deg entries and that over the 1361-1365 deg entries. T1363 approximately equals 4.52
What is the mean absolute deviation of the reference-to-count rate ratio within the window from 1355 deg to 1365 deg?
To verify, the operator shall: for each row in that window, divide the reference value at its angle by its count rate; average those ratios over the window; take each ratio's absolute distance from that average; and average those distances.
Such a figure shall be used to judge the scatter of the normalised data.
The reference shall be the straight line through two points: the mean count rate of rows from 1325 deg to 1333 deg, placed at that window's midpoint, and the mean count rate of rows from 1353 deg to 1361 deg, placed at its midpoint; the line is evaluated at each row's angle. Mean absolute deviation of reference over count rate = 0.028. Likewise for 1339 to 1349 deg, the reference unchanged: 0.043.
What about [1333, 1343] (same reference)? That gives 0.017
